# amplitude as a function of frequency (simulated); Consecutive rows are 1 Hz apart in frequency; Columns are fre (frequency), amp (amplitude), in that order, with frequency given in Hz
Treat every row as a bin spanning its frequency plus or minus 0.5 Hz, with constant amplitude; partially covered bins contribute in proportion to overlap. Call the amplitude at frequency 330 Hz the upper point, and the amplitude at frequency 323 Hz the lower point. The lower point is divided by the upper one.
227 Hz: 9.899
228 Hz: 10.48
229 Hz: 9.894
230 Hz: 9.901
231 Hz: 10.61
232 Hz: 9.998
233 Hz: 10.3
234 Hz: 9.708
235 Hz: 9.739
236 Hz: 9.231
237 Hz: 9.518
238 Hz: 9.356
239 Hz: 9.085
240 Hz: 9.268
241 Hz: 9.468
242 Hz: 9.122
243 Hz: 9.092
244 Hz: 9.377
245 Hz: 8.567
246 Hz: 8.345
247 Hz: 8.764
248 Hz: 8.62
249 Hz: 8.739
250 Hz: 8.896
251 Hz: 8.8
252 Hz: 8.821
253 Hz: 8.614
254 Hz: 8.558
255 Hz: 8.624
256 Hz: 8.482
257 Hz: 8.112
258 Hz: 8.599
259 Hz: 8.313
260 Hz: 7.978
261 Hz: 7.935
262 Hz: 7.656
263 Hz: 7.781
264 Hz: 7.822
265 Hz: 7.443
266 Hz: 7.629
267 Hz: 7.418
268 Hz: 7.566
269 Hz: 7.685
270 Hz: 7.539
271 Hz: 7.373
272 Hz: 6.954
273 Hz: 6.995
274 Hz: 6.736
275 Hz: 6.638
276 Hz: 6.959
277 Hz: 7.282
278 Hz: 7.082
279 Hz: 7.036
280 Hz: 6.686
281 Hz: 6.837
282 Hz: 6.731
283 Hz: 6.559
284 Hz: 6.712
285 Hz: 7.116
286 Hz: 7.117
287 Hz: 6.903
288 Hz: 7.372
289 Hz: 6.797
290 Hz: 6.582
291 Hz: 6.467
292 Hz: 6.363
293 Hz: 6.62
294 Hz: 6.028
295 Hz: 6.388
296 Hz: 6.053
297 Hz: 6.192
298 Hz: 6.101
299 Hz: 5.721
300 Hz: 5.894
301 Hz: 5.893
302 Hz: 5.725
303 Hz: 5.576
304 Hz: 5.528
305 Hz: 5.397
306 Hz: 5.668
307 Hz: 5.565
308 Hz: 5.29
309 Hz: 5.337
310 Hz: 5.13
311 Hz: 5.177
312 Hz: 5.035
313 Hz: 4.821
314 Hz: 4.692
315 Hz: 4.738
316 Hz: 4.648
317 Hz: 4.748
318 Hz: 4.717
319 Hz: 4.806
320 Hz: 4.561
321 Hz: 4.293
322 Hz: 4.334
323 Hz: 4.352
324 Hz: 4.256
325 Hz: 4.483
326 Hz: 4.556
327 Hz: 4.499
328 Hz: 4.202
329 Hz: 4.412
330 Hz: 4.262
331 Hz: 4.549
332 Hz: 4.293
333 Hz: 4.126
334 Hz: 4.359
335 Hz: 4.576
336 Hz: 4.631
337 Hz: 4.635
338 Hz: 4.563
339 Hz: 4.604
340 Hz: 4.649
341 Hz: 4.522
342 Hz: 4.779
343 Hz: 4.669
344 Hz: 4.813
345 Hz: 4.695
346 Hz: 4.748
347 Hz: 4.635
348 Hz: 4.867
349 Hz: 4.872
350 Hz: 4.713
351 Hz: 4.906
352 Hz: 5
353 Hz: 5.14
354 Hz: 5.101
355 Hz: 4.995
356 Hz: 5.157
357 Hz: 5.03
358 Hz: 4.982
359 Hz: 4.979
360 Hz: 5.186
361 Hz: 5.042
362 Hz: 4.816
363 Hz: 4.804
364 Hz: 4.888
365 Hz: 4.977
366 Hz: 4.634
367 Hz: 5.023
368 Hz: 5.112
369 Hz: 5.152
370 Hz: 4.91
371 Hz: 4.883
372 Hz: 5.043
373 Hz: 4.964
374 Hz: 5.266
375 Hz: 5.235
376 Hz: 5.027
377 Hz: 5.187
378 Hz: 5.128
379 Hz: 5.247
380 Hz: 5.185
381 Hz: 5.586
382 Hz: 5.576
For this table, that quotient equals 1.0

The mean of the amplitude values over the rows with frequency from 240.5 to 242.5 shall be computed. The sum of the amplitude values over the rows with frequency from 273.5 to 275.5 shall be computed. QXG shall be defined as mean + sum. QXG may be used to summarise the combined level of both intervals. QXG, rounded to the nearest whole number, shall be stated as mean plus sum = 23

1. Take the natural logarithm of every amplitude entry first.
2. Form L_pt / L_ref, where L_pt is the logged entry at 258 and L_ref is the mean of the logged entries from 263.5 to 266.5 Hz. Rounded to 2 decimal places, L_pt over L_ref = 1.06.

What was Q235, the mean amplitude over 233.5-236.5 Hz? 9.6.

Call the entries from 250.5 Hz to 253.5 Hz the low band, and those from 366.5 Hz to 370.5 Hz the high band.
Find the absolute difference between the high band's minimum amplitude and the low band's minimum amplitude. 3.7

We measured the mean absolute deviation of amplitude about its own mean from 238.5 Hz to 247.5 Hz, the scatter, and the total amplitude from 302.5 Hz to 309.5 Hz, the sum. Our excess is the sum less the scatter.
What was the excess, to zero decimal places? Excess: 38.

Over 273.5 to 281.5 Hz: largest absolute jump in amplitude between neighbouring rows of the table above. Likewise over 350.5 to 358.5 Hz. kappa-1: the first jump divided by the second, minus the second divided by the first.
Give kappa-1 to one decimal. 1.7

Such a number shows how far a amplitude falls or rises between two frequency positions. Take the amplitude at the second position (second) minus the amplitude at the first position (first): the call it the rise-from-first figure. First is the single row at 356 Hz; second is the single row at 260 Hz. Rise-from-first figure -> 2.8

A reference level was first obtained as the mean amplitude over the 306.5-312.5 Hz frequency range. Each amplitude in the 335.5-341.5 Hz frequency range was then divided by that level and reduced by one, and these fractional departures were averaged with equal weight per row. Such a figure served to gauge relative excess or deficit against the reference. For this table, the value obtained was -0.12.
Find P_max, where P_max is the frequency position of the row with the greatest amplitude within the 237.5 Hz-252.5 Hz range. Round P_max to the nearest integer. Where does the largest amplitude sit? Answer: 241 Hz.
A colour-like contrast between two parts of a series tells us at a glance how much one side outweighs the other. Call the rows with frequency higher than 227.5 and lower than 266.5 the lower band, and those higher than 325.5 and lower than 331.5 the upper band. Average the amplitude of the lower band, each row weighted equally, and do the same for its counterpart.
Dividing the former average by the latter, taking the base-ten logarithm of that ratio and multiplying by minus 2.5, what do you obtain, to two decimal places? -0.76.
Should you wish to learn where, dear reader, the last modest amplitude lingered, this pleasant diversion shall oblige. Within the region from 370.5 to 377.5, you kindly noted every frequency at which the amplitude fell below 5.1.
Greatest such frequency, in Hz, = 376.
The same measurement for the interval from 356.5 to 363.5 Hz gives 363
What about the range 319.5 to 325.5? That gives 325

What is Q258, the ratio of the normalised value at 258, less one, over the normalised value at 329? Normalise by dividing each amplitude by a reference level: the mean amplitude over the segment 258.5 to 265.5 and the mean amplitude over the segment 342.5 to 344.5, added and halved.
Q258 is 0.52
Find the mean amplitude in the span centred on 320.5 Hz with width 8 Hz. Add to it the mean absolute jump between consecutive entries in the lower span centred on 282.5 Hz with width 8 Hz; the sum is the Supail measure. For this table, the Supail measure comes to 4.70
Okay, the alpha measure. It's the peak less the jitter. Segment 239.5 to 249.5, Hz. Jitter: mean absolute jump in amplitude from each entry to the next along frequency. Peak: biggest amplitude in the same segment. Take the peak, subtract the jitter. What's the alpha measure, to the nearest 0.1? 9.2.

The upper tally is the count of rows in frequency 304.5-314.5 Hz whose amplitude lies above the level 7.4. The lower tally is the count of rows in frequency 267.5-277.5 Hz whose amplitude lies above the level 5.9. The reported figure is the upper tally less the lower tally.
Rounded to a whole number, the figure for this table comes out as -10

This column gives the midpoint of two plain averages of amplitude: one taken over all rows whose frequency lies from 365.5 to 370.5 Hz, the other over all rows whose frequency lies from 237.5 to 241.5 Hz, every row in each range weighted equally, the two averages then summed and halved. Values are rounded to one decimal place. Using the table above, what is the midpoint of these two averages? 7.1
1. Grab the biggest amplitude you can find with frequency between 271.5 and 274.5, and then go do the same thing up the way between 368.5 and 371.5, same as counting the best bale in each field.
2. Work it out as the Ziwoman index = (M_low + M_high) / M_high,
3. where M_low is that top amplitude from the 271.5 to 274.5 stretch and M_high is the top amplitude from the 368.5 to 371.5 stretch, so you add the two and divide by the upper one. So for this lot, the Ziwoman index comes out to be 2.4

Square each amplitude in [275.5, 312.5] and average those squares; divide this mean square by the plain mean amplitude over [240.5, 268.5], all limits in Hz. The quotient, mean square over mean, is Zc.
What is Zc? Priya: 4.7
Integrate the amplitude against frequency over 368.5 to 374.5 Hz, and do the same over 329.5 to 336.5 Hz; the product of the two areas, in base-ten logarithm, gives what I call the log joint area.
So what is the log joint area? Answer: 2.97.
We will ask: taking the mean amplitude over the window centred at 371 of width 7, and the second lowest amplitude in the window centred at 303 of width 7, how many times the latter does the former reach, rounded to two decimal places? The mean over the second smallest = 0.91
